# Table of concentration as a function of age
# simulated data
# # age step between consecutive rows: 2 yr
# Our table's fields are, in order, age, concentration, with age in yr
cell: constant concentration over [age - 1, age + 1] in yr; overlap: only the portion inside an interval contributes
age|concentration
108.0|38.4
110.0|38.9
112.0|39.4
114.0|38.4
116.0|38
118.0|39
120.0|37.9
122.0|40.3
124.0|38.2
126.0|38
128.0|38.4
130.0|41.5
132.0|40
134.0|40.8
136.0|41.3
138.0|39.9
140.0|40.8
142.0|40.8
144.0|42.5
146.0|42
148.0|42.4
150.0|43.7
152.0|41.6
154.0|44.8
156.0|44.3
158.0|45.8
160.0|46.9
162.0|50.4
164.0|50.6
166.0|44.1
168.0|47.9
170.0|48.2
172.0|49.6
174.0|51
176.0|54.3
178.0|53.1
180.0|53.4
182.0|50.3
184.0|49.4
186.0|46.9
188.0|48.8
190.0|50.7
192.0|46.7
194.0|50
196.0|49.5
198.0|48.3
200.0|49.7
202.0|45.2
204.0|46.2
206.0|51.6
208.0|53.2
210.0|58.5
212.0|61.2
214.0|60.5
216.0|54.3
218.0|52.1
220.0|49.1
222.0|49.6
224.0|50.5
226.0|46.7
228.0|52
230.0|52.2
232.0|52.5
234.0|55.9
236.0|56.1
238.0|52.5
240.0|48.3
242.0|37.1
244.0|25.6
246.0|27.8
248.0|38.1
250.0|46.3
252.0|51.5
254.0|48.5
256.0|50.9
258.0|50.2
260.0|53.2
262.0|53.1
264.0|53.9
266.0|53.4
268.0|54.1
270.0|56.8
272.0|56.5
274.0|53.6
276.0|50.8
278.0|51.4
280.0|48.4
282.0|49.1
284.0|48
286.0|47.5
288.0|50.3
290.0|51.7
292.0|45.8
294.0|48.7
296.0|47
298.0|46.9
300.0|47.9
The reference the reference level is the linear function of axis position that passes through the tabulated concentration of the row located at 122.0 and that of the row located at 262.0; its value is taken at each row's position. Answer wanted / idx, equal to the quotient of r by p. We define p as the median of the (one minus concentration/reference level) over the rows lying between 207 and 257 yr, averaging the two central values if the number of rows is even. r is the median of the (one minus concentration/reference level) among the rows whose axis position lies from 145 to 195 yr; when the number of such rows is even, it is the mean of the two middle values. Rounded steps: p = -0.02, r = -0.07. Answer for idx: 4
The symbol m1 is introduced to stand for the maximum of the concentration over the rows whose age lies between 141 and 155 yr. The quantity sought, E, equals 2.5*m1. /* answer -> 112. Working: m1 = 44.8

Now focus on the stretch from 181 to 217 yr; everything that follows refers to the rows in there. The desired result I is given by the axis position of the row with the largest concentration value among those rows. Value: 212.0 yr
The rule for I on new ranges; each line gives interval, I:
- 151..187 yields 176.0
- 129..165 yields 164.0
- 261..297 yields 270.0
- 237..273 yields 270.0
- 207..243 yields 212.0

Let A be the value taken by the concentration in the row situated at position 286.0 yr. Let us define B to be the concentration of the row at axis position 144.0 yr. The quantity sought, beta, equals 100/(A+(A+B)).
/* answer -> 0.73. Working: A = 47.5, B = 42.5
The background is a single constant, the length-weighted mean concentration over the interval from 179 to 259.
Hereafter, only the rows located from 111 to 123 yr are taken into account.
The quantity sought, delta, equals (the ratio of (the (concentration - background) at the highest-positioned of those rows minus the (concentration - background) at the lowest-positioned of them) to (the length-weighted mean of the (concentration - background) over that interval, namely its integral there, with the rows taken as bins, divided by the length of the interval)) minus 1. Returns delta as -1.1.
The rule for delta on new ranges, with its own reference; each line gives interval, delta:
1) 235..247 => 2.6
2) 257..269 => 0.0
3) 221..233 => 1.1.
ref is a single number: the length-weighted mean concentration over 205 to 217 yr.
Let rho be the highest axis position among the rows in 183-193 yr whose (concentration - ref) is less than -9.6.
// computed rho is 192.0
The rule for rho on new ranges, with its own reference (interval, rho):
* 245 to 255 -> 250.0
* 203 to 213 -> 204.0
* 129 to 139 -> 138.0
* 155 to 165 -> 160.0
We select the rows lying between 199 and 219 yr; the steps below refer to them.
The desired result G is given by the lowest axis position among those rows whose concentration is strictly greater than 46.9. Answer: 200.0 yr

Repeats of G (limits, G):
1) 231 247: 232.0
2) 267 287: 268.0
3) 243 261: 252.0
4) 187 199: 188.0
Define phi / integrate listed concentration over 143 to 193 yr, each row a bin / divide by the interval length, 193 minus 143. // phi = 47.6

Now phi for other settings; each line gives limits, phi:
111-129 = 38.6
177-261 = 49.4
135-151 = 41.7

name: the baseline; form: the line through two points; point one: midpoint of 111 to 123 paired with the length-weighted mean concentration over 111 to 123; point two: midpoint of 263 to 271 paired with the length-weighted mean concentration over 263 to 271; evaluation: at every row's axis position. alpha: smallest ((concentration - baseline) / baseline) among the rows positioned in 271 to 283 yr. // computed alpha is -0.134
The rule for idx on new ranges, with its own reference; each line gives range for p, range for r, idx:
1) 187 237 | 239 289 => -1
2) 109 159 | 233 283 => 2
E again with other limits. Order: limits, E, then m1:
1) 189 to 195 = 127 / 50.7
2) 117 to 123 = 101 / 40.3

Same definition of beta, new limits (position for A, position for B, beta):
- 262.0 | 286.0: 0.65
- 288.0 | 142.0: 0.71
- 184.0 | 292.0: 0.69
